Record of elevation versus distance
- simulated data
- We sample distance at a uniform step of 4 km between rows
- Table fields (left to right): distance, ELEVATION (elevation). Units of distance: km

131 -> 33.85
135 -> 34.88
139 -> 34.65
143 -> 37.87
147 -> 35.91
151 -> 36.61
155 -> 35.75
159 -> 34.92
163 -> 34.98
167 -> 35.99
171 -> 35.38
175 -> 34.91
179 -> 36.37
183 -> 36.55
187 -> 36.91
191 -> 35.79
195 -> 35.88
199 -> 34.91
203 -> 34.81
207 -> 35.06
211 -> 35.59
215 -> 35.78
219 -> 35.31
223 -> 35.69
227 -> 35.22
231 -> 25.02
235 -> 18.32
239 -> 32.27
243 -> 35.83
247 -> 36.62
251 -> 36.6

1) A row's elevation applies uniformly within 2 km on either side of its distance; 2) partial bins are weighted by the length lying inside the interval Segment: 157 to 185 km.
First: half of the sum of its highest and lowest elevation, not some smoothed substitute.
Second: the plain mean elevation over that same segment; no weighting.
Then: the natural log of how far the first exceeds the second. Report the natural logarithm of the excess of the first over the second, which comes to -1.9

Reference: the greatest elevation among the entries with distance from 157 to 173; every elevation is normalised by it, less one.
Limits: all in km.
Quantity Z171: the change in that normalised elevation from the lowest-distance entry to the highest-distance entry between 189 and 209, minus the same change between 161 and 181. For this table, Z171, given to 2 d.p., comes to -0.06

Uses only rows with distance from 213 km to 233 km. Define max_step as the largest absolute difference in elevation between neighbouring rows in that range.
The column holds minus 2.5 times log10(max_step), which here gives -2.5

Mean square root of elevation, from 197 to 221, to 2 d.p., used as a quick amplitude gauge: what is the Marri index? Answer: 5.94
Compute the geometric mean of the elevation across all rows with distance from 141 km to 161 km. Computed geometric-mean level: 36.2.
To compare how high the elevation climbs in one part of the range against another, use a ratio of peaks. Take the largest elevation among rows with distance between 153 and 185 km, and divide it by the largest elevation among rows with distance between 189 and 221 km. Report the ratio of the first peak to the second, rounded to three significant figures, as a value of 1.02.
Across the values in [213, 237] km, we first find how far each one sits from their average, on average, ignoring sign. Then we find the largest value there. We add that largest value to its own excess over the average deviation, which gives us 65.4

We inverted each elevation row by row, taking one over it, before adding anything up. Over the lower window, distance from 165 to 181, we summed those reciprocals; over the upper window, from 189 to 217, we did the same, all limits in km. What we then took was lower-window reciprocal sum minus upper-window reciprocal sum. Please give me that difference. -0.086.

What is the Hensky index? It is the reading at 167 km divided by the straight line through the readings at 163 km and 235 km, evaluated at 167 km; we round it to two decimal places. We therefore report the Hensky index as 1.06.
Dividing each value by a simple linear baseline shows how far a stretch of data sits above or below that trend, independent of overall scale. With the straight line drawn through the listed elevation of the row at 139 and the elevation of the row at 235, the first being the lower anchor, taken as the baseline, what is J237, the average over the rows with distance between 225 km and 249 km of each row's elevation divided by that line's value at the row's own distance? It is 1.72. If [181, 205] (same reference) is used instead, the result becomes 1.41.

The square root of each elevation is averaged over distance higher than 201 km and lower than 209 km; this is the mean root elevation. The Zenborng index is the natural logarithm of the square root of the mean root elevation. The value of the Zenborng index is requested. 0.888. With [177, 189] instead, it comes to 0.900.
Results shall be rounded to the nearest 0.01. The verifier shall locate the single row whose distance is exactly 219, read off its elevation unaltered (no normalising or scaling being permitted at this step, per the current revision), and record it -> 35.31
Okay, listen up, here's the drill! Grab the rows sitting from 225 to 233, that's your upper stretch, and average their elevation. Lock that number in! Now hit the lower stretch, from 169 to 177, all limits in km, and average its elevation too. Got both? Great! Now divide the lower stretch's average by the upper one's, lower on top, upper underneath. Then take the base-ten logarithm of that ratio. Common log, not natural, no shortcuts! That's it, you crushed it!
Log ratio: 0.07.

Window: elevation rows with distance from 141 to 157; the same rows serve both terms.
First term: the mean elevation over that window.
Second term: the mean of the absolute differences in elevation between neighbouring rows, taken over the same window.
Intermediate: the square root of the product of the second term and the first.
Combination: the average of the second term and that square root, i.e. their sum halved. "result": 3.9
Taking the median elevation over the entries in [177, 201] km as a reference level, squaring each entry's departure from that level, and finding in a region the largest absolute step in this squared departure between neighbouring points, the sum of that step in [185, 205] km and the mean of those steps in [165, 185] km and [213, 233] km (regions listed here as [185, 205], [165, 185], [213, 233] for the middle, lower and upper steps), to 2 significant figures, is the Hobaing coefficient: 63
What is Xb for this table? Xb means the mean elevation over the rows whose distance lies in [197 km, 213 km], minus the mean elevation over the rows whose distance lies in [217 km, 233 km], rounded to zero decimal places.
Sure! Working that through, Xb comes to 2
